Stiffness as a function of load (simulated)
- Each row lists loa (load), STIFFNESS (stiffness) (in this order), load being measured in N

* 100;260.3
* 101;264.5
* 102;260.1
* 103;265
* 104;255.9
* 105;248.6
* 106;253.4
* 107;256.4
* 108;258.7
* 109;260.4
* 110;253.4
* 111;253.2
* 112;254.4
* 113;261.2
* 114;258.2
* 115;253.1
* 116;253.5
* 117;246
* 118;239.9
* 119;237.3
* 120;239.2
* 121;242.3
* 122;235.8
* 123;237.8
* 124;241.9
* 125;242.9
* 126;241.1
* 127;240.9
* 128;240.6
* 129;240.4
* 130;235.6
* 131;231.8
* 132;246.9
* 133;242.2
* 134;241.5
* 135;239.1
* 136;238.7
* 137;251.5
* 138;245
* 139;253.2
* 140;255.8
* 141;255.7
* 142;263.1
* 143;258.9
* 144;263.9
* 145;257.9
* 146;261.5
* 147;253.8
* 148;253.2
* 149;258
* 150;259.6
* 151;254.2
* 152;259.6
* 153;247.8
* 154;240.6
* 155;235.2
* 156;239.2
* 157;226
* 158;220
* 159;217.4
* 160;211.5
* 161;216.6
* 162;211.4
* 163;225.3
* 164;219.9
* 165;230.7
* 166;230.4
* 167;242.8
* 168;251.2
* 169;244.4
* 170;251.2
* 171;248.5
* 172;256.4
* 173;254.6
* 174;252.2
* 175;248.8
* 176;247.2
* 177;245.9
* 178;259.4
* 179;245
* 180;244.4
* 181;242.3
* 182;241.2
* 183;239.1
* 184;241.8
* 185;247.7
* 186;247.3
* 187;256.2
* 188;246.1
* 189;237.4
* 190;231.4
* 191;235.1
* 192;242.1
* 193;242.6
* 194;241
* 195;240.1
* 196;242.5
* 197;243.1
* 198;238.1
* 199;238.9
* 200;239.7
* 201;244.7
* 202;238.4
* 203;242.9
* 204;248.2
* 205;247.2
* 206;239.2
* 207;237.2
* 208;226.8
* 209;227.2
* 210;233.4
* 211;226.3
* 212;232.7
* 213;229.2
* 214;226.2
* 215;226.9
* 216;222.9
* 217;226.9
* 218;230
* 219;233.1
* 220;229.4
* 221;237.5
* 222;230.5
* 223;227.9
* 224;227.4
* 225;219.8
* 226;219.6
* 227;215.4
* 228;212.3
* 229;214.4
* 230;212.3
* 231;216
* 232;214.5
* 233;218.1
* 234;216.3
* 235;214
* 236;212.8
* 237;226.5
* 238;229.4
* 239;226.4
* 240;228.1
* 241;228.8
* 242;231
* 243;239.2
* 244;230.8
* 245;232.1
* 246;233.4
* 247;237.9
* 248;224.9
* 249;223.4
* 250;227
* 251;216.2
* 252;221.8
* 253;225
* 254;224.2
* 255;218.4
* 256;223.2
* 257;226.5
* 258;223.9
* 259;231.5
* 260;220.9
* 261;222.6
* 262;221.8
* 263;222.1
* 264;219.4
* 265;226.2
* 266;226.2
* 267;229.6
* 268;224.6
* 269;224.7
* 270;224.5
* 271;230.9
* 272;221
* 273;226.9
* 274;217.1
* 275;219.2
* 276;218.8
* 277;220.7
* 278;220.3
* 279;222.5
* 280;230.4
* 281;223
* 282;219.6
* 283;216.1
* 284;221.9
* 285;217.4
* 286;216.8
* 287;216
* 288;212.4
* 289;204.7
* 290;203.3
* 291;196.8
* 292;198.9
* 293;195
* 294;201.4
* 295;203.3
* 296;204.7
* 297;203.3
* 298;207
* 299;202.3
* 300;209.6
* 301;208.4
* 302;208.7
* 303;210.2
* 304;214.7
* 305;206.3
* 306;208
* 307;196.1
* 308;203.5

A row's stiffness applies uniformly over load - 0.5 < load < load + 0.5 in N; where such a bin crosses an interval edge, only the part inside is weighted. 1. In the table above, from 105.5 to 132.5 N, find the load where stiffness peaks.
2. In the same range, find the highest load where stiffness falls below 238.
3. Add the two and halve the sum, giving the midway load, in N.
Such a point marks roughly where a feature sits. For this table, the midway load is 122.0 N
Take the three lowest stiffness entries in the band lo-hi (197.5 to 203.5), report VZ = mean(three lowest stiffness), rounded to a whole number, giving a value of 238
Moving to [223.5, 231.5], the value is 213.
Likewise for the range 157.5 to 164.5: 213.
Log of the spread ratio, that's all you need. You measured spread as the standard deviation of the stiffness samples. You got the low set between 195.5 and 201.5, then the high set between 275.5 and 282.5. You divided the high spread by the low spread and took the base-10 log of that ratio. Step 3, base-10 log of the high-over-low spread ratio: 0.2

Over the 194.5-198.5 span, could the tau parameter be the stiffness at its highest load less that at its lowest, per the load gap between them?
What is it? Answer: -0.7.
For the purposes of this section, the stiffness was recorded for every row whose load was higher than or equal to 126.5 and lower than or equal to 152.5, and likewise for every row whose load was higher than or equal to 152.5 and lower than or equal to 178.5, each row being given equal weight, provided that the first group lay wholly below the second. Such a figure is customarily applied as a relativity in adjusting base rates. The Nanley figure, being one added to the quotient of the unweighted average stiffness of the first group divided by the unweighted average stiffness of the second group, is 2.05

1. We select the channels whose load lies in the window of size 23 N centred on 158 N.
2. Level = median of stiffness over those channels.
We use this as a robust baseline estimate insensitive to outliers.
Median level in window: 239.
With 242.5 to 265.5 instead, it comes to 224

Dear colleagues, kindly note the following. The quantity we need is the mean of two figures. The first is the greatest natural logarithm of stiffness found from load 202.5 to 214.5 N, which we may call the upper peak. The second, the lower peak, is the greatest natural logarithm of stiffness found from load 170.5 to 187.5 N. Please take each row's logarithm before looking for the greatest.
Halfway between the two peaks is 5.54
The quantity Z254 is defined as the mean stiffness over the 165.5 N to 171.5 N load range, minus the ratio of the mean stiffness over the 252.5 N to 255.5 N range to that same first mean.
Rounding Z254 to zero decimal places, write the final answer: 244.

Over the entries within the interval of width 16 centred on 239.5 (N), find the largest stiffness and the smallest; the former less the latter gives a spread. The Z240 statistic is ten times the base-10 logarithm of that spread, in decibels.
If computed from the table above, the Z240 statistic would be 14.2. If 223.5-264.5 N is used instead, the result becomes 14.3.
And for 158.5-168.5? 16.0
